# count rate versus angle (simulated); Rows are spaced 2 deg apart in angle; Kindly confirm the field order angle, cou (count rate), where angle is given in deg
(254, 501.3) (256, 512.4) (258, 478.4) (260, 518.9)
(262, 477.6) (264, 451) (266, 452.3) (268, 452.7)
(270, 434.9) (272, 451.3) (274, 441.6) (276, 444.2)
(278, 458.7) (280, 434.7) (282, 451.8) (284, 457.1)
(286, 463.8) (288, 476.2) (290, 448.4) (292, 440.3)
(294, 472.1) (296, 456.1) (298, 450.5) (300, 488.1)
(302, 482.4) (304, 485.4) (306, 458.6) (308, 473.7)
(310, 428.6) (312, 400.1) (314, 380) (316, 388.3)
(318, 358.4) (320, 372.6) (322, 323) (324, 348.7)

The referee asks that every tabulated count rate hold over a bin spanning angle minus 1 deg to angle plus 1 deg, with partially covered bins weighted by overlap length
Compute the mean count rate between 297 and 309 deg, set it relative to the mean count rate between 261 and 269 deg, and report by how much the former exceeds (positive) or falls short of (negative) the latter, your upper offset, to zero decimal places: 15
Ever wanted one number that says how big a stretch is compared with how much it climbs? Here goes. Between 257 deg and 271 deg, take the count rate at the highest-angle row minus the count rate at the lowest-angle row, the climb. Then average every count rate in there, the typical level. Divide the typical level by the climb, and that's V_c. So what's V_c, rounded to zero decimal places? -11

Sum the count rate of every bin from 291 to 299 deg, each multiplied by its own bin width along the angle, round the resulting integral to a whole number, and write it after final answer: 3638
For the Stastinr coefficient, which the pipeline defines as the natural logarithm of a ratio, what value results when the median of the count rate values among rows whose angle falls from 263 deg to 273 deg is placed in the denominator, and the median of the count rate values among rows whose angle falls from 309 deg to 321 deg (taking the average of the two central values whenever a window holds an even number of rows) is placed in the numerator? -0.16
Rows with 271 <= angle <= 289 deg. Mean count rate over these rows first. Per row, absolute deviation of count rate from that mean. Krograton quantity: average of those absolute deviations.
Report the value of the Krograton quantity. 9.5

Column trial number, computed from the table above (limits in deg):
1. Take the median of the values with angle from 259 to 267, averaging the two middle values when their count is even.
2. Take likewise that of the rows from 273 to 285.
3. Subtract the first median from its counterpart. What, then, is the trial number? -17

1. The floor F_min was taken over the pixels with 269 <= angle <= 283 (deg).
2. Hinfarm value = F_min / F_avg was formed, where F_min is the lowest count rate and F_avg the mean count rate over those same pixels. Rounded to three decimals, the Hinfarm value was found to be 0.976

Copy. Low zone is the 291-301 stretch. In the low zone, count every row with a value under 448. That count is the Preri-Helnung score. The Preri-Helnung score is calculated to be 1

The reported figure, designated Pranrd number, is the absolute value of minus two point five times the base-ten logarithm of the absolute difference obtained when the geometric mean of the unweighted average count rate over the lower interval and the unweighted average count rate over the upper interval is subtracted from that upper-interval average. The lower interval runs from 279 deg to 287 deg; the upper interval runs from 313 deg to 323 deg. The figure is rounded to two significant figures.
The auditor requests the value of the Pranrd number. 4.0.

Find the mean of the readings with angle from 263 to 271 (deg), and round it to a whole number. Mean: 448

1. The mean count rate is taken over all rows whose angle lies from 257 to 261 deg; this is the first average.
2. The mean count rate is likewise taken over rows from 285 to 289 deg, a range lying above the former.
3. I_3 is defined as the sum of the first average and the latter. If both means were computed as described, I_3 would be 969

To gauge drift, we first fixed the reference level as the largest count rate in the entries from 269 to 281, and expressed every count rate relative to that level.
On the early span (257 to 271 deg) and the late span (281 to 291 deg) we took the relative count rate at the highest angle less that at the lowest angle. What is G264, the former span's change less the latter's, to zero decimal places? -40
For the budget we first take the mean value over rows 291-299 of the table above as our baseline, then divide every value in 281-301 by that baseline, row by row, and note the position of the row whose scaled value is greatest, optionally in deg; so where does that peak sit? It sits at 300 deg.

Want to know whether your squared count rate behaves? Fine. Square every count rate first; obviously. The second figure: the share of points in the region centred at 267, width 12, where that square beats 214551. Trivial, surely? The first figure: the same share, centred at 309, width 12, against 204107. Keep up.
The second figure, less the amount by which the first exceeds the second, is -0.2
